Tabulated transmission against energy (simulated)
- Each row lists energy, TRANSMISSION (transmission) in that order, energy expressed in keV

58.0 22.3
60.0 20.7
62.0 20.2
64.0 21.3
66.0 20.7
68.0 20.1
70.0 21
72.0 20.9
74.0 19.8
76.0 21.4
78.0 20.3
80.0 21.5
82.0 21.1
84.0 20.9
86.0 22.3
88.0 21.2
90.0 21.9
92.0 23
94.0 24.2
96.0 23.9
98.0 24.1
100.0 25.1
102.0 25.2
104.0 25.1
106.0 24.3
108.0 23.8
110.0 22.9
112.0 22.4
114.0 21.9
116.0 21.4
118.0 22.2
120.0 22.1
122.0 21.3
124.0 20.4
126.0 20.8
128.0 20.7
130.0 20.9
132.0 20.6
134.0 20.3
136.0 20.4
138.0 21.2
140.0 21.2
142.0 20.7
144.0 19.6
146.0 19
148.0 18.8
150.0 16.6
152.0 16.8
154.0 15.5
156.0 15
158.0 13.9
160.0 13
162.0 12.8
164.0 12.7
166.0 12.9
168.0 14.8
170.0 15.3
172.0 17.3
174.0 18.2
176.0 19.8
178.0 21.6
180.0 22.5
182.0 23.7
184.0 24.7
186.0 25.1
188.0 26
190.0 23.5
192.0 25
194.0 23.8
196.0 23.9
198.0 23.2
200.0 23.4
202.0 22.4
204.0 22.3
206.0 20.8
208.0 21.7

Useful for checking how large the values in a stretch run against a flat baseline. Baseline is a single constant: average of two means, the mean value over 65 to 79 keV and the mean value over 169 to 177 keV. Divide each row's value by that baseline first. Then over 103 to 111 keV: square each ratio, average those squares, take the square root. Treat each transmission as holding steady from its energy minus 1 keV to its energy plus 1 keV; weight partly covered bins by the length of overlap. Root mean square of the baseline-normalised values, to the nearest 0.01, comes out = 1.26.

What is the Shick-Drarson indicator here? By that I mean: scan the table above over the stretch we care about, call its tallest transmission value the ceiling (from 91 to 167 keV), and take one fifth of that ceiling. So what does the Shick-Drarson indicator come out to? 5.0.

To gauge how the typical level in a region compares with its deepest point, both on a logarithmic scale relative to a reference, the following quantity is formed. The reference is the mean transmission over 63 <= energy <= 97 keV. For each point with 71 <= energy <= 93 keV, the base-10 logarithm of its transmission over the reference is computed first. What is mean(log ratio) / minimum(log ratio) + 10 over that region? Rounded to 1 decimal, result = 10.1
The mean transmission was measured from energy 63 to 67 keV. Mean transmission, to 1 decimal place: 21.0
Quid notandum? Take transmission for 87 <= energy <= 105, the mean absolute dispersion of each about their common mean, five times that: 5.7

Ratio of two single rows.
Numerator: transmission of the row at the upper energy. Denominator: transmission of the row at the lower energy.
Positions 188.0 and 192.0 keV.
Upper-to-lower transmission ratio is 1.0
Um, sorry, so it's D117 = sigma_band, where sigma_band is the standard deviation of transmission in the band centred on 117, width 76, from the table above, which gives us 2.2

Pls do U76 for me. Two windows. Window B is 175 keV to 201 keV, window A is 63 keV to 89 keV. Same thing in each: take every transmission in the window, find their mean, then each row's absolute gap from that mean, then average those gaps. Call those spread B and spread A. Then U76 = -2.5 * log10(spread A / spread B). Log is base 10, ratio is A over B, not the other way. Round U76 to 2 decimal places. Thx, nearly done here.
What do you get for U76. 0.94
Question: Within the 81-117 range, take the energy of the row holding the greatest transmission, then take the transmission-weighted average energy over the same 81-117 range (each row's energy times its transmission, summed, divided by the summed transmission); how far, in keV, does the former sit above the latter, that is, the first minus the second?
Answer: 2.8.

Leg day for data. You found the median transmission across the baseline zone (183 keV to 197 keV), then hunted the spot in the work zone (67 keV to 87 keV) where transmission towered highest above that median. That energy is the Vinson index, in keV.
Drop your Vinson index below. 86.0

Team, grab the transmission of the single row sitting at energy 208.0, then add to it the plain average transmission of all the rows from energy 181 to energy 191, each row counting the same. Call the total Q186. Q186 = 46.3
